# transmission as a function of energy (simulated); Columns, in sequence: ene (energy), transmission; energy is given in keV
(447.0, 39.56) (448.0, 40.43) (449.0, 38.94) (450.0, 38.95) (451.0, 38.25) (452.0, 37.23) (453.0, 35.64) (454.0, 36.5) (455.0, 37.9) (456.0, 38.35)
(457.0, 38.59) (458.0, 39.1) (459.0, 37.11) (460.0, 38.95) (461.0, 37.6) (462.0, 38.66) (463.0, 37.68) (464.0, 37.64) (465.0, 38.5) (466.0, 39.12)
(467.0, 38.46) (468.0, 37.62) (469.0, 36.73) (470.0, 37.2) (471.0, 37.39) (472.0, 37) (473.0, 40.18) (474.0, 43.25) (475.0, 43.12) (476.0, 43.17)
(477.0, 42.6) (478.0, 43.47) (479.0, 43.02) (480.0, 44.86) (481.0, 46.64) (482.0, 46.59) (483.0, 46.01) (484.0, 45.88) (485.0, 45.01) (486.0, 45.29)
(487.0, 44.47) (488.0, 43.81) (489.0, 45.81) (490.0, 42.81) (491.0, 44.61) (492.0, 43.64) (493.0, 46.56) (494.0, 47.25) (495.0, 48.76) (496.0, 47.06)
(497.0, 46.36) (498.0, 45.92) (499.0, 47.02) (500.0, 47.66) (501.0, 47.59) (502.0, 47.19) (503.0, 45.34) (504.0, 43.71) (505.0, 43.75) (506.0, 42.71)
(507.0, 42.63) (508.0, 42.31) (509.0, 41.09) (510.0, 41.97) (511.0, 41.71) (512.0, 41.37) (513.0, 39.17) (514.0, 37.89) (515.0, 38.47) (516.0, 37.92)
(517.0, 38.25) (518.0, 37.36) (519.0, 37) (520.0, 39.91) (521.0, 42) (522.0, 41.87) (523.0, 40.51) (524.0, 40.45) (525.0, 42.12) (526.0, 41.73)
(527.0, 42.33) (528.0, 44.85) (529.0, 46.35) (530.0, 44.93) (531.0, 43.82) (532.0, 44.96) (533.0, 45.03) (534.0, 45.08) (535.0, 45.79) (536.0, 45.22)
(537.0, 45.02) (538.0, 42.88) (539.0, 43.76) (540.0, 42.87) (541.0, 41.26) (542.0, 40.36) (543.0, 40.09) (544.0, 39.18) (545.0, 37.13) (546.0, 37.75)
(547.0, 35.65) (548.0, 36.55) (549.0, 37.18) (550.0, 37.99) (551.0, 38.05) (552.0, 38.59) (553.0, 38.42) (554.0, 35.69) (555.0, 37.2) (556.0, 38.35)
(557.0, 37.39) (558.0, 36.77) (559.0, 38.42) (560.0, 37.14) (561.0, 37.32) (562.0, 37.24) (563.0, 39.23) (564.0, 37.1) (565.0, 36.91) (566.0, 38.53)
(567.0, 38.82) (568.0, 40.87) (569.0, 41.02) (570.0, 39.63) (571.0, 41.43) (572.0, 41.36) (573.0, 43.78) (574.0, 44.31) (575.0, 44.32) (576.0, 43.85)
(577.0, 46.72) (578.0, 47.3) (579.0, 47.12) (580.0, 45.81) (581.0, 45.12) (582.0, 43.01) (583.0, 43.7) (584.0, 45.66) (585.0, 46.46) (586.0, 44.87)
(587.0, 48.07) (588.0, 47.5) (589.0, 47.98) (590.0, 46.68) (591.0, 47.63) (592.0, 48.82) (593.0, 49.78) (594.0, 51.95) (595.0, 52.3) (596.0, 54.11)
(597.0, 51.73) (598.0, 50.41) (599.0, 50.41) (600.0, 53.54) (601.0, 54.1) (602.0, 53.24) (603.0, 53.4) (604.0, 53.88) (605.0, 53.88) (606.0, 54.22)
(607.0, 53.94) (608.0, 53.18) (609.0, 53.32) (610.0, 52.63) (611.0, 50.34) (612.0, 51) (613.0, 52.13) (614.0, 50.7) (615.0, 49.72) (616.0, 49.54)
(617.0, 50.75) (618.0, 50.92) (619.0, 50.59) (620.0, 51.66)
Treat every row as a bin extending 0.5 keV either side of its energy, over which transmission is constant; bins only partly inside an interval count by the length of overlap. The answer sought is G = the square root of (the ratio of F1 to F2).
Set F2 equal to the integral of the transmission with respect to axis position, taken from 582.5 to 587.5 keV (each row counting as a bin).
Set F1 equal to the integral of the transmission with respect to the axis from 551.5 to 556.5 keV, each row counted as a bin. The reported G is 0.91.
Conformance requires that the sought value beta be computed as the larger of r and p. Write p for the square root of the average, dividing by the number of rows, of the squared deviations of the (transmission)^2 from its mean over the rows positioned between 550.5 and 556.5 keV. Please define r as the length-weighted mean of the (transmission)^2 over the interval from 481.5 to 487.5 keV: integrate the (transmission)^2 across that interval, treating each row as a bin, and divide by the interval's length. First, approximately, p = 75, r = 2075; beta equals 2075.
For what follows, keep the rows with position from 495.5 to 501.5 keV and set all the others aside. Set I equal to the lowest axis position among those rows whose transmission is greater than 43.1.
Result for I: 496.0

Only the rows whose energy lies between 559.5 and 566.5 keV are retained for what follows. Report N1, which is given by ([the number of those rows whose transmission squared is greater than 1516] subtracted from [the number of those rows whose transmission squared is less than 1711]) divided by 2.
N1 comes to 3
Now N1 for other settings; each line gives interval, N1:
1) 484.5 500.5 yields -8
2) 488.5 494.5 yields -3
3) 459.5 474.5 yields 5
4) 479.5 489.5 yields -5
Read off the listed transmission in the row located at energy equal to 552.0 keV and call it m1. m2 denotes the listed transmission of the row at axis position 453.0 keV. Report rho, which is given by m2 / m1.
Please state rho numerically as 0.9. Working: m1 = 38.59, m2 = 35.64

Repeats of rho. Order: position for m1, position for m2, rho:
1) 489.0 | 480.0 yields 1.0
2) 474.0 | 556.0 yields 0.9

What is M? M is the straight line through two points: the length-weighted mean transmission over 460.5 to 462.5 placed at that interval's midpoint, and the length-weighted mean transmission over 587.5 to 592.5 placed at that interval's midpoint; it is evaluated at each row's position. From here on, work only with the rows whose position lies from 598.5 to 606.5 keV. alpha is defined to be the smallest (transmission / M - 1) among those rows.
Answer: 0.04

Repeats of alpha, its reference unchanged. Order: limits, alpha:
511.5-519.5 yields -0.13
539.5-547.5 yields -0.20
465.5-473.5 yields -0.05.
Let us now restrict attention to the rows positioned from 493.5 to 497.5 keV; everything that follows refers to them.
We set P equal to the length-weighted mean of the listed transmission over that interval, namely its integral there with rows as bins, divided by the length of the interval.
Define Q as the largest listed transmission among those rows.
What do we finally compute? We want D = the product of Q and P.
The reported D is 2309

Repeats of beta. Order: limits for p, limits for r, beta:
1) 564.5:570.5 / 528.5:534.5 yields 2028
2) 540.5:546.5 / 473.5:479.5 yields 1858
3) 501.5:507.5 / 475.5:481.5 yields 1934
